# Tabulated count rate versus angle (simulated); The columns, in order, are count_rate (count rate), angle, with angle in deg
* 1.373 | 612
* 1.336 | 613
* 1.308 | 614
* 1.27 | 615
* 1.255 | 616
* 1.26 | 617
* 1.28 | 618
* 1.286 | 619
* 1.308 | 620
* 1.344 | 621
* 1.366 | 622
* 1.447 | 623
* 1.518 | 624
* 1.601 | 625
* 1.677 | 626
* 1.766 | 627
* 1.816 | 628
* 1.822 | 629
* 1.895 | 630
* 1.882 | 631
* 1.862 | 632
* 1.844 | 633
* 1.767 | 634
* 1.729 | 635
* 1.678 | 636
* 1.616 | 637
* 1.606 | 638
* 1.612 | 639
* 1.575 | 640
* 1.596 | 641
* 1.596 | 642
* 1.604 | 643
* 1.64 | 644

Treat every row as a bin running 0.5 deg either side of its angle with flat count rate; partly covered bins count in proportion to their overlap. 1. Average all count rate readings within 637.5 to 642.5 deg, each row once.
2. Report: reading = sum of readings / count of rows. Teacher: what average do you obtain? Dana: 1.6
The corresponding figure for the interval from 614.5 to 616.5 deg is 1.3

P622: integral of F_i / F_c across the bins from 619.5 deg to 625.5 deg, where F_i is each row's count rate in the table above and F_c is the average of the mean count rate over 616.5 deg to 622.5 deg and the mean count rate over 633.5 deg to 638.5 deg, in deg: 6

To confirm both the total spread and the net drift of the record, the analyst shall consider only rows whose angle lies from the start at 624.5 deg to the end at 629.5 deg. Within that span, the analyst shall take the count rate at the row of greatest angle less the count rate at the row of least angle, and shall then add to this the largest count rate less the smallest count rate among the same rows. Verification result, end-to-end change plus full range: 0.44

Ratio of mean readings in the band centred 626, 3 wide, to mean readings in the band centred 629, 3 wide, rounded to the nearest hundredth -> 0.91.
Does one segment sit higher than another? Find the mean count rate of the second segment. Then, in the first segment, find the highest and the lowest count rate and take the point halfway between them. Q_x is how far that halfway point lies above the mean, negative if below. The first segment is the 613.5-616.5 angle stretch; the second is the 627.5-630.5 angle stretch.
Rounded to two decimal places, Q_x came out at -0.56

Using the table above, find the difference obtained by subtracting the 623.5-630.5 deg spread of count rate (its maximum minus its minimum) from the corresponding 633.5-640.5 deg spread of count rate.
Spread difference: -0.185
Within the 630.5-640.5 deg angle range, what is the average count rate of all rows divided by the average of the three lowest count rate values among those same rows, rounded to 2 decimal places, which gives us 1.07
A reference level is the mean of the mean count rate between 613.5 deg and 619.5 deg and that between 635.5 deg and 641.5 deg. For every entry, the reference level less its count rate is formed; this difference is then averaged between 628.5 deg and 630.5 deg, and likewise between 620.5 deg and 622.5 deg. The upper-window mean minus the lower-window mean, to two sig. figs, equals -0.50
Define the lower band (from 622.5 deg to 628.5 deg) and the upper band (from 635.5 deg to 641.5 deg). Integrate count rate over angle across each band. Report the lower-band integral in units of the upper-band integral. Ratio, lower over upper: 1.01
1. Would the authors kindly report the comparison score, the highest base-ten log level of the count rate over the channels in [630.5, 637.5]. 0.27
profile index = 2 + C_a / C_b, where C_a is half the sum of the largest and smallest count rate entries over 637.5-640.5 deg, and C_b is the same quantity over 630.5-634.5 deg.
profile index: 2.87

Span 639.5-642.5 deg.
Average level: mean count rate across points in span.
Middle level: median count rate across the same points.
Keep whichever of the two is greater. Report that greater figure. 1.60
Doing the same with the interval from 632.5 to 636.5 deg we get 1.75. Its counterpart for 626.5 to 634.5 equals 1.83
